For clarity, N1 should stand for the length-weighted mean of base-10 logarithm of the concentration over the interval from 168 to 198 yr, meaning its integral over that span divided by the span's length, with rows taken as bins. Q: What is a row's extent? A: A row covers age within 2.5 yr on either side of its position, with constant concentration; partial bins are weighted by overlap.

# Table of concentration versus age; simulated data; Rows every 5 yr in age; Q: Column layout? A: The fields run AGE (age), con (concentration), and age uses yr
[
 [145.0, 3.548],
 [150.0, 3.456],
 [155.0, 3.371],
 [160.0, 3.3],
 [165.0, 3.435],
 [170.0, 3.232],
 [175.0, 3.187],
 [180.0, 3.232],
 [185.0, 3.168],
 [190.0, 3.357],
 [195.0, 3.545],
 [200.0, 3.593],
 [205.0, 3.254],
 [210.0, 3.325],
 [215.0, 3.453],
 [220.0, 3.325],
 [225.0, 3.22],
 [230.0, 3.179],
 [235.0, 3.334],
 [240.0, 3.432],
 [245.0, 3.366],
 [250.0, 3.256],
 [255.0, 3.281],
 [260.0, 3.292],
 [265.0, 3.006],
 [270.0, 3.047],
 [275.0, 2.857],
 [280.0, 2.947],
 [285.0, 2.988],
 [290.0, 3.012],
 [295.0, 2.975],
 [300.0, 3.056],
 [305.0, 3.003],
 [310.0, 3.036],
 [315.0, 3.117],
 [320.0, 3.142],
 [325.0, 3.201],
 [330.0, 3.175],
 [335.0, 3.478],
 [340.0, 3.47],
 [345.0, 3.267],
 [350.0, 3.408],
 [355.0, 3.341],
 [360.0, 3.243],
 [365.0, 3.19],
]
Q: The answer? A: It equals 0.517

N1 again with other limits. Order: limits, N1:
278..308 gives 0.477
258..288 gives 0.479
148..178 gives 0.522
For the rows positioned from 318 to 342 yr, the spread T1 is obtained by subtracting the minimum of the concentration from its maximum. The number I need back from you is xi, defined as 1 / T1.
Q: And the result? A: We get 3.0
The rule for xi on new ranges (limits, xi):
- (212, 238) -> 3.6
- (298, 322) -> 7.2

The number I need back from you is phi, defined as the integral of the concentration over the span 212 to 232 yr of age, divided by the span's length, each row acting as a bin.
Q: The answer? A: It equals 3.30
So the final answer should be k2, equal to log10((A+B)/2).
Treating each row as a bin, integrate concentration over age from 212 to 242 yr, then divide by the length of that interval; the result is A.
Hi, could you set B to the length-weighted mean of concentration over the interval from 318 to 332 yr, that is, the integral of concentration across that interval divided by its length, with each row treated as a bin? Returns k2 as 0.512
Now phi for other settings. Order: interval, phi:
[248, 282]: 3.10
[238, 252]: 3.35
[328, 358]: 3.36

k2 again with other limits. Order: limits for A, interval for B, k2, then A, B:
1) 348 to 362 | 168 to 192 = 0.516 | 3.33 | 3.23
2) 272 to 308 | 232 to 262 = 0.499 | 2.98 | 3.32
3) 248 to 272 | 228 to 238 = 0.508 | 3.18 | 3.27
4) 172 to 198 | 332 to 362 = 0.523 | 3.30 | 3.37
